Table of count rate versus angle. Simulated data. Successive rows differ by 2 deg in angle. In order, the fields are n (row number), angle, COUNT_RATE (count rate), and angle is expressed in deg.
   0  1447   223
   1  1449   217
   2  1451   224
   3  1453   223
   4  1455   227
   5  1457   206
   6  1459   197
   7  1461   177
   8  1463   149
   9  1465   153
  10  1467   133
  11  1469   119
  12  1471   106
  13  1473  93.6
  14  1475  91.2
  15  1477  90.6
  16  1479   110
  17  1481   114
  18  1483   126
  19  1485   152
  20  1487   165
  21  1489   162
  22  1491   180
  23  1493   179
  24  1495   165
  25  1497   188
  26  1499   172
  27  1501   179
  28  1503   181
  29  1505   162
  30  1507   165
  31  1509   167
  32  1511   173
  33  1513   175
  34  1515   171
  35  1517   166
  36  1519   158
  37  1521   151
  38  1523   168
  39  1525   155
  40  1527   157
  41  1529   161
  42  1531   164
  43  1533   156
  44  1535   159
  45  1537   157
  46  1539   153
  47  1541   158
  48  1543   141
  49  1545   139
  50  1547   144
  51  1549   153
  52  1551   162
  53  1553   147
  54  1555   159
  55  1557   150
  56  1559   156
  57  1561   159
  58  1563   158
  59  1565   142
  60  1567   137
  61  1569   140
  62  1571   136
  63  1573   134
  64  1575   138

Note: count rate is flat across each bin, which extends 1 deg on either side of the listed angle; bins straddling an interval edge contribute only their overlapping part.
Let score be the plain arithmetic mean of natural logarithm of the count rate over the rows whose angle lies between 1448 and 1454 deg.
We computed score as 5.40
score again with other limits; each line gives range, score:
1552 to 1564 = 5.04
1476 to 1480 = 4.60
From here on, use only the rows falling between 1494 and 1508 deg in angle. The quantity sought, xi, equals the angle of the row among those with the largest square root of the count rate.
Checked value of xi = 1497 deg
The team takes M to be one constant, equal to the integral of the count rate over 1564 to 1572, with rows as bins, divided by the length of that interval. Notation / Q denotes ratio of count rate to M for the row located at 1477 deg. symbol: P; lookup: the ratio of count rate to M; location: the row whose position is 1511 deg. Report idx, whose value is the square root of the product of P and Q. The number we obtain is 0.90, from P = 1.25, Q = 0.65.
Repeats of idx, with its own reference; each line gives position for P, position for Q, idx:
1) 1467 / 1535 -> 1.05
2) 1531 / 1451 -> 1.38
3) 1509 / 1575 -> 1.09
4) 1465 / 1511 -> 1.17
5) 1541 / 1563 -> 1.14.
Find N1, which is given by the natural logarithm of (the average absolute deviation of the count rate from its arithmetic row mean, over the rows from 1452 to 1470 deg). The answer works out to 3.5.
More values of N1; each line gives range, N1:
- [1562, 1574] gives 1.8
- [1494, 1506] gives 2.1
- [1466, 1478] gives 2.6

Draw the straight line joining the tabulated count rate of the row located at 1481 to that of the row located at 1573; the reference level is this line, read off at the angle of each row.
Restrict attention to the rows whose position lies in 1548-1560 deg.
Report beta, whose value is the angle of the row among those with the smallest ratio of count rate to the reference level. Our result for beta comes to 1553 deg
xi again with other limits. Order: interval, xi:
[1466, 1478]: 1467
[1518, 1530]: 1523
